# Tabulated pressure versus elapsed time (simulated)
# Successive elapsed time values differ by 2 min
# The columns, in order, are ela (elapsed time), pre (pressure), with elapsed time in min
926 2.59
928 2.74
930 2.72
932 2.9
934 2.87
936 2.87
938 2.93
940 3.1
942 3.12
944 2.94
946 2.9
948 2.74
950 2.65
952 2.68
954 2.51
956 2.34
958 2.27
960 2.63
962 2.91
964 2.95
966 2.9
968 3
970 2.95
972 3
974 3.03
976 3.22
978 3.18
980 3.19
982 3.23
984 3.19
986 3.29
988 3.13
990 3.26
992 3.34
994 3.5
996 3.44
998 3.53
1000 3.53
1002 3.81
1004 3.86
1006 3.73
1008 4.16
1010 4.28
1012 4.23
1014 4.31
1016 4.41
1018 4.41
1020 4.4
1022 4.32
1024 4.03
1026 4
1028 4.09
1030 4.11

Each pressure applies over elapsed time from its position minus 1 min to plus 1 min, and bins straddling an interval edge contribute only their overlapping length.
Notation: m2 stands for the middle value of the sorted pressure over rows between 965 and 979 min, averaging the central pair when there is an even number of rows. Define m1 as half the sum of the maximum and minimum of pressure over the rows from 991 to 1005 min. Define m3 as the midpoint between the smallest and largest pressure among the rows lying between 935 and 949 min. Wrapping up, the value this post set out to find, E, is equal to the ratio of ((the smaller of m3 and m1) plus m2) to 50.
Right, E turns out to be 0.119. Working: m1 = 3.6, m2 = 3.00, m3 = 2.9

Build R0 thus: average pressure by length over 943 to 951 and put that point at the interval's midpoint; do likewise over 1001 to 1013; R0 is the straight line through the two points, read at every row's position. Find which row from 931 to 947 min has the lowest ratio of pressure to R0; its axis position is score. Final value 946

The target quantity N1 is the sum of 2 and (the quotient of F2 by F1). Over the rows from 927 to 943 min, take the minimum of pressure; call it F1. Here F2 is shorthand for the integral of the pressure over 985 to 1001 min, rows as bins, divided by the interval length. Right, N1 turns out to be 3.2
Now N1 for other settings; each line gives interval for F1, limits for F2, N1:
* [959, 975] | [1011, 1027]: 3.6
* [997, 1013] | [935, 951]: 2.8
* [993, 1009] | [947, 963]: 2.8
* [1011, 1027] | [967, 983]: 2.8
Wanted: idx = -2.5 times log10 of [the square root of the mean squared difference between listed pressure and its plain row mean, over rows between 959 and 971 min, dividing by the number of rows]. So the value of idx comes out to 2.3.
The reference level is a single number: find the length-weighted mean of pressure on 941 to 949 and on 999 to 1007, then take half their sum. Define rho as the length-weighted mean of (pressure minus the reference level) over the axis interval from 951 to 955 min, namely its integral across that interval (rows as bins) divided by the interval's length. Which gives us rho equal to -0.7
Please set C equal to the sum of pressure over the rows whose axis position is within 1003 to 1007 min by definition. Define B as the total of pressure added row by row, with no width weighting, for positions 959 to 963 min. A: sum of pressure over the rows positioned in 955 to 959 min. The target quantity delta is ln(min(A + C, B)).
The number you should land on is 1.71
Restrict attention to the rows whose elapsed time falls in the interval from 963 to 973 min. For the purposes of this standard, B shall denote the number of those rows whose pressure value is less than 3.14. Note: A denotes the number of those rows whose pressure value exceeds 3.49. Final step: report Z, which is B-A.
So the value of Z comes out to 5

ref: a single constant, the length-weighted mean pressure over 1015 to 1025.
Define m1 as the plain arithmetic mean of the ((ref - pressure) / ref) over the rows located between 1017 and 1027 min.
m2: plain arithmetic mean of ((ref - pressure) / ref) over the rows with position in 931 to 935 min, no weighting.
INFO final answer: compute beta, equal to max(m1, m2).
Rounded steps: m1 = 0.02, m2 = 0.33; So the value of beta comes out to 0.33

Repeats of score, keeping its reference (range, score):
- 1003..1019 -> 1006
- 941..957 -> 956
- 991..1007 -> 992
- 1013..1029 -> 1026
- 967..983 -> 970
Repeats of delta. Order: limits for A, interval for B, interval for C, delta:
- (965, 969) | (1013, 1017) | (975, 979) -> 2.17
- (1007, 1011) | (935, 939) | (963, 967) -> 1.76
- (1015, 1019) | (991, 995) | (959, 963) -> 1.92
